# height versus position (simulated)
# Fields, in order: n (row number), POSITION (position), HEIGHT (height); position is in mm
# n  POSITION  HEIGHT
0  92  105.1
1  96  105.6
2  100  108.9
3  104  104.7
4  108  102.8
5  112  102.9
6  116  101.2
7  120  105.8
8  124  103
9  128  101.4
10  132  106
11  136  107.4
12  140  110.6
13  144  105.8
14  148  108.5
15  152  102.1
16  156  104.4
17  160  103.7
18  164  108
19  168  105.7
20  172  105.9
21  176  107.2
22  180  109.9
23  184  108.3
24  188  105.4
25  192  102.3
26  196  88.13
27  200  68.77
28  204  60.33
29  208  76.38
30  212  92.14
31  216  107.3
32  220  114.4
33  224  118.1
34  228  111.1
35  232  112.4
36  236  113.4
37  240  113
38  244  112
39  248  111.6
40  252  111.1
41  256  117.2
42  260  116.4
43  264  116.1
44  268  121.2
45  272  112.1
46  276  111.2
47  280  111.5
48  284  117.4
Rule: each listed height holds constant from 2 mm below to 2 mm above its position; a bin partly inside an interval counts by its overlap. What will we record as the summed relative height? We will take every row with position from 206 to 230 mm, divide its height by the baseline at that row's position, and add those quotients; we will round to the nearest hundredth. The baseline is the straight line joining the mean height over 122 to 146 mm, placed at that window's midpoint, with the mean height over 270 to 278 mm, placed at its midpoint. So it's 5.67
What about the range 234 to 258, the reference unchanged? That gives 6.14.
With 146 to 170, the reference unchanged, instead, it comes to 5.93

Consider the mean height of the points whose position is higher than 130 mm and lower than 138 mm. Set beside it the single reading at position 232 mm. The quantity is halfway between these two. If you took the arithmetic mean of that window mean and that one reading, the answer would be 110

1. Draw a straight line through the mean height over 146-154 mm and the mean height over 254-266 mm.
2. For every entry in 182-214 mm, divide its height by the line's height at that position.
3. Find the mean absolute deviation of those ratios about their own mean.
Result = 0.13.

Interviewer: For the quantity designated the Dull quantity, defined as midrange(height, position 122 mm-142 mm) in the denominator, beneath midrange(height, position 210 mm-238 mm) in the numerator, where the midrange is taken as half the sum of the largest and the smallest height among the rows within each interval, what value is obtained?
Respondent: 0.99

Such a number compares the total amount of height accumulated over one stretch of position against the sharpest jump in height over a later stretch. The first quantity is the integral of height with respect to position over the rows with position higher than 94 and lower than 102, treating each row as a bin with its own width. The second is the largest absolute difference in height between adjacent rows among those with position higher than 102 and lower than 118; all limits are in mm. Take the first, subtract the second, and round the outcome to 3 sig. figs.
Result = 856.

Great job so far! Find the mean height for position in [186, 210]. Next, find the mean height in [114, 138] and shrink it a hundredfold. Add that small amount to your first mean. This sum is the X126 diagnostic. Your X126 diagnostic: 84.6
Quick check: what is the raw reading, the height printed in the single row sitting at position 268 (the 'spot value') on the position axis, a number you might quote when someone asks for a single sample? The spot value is 121.2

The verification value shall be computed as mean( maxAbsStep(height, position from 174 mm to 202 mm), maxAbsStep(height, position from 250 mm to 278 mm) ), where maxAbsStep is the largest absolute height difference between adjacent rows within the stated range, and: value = 14.2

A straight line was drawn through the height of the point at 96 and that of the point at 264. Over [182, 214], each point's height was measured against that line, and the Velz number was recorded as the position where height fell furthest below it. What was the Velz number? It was 204 mm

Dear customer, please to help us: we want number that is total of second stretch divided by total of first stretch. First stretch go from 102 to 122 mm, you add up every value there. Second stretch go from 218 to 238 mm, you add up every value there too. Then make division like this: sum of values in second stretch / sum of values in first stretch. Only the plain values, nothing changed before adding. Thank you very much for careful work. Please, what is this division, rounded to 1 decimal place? 1.1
